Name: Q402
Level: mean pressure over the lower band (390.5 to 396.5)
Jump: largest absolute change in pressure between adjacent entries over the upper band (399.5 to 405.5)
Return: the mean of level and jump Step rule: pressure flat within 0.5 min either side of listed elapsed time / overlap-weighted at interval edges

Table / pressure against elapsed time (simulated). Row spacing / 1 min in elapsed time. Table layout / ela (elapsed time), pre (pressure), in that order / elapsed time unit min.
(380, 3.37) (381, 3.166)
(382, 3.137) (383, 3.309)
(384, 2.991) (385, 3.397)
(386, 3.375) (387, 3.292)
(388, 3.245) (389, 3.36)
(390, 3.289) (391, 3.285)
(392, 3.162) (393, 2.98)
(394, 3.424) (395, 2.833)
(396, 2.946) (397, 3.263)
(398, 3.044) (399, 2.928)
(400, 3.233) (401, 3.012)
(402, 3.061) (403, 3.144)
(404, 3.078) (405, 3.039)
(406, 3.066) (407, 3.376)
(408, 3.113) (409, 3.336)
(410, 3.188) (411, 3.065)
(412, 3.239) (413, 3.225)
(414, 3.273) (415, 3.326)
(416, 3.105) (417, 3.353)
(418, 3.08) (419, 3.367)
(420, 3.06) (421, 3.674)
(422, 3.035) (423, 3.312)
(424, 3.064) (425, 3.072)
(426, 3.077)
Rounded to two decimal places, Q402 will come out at 1.66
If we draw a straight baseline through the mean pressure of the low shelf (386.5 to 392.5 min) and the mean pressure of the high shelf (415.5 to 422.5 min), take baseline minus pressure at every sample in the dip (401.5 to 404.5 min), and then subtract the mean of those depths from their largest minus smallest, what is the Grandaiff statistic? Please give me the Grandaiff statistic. -0.08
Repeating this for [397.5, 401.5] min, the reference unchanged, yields 0.10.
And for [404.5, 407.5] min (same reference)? 0.25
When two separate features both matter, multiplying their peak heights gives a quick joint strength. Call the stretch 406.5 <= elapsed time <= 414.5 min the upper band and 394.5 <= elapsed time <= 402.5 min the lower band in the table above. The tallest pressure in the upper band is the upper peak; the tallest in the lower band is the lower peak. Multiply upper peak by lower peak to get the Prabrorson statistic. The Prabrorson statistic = 11.0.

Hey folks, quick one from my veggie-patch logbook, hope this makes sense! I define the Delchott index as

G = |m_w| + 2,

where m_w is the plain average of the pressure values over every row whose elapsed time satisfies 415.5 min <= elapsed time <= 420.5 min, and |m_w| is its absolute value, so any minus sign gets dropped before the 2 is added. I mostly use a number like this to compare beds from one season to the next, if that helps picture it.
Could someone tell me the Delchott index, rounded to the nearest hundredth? 5.19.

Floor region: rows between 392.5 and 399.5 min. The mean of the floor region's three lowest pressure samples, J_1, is 2.90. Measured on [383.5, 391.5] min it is 3.17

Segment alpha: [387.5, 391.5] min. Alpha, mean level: 3.29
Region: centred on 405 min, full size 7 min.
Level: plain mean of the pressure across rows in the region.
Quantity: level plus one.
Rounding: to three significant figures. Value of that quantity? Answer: 4.13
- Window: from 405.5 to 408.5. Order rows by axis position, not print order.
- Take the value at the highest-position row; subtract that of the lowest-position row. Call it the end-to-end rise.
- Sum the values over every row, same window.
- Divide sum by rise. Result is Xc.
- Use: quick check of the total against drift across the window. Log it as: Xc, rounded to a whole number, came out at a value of 203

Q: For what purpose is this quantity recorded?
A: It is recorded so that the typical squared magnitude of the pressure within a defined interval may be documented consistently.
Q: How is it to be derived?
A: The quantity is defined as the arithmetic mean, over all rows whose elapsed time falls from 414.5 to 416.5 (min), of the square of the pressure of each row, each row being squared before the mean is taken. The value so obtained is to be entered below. 10.4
